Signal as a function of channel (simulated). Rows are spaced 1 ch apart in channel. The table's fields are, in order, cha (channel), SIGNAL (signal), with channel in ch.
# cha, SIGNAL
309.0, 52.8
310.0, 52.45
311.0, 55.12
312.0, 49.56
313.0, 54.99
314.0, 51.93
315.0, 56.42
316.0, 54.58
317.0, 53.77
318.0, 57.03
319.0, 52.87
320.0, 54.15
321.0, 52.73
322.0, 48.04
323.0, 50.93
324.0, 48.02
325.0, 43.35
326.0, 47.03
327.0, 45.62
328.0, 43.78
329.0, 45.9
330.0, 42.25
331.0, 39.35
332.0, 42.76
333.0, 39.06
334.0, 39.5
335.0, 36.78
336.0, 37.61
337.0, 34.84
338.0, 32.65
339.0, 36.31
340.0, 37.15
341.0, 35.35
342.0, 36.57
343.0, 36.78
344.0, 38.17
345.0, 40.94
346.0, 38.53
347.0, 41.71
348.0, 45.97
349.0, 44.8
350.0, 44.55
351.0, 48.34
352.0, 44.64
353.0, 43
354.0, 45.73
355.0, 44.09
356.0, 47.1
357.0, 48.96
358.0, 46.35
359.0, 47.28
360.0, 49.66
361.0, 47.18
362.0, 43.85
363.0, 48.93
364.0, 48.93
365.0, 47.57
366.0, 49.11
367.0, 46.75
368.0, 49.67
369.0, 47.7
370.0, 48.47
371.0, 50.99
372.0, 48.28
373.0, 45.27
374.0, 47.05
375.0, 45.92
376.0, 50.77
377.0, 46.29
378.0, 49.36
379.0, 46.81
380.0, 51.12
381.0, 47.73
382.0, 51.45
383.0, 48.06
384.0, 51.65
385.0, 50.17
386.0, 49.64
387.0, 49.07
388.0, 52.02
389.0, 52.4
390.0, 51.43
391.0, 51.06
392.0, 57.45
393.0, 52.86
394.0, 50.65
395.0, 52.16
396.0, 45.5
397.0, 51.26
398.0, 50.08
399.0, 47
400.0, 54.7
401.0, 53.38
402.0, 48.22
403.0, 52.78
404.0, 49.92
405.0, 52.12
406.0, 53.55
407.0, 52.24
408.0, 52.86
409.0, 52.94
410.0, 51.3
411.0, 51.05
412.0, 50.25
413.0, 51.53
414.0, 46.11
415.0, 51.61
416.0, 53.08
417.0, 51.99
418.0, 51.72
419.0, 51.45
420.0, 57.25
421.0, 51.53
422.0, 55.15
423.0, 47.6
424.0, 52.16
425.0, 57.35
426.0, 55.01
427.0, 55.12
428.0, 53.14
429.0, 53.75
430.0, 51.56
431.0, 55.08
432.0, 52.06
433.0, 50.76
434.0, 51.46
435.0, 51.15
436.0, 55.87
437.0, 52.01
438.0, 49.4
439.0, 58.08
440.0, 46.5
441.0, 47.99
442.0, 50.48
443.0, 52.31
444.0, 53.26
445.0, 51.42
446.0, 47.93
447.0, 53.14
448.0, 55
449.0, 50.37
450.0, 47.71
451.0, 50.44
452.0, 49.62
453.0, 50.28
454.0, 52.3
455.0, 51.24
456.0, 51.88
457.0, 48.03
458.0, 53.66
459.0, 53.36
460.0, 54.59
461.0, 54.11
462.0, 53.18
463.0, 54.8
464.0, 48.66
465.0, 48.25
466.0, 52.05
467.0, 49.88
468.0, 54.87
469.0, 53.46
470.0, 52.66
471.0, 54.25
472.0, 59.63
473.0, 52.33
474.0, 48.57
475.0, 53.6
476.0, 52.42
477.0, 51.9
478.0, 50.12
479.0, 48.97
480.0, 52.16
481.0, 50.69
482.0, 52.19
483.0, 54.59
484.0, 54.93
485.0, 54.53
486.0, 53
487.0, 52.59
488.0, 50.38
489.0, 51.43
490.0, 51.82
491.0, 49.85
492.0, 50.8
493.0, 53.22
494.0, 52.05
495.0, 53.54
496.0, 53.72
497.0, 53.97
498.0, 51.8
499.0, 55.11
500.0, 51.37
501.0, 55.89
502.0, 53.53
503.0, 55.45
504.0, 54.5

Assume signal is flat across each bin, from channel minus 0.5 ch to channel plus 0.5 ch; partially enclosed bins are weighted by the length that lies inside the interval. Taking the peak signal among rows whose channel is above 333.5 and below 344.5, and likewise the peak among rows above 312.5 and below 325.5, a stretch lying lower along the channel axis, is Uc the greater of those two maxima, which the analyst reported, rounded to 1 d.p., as 57.0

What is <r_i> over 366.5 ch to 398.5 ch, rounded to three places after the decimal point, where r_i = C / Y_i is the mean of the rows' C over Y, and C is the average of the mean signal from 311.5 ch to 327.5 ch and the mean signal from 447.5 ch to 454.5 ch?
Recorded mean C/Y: 1.031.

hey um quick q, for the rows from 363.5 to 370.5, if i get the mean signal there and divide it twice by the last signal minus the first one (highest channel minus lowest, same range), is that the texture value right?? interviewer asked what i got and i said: 228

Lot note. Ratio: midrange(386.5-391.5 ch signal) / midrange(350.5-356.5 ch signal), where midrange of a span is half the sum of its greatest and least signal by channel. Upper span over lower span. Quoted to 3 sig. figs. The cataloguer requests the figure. 1.11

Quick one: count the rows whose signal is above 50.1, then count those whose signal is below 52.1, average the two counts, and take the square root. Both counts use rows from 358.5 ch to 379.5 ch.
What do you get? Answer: 3.4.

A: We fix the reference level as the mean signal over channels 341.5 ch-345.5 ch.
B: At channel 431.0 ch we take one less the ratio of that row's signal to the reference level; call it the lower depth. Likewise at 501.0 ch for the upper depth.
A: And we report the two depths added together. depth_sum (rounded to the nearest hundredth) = -0.91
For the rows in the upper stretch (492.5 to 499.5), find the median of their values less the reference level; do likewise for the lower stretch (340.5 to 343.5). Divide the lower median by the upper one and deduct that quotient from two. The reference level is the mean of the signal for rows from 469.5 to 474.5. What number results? 327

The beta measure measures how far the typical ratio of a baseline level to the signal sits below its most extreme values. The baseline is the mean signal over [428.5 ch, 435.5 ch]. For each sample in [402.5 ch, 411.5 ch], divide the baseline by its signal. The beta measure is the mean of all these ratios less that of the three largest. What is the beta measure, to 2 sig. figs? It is -0.026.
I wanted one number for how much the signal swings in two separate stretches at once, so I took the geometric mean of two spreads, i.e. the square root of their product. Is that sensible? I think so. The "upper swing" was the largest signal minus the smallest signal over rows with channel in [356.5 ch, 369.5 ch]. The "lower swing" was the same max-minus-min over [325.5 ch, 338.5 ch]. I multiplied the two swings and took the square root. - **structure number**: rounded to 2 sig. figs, 9.1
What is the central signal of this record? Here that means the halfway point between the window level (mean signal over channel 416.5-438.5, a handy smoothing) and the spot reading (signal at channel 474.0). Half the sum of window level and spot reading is 50.7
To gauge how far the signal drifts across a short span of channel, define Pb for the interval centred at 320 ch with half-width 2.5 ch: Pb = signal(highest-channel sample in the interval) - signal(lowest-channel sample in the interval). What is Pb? -9.0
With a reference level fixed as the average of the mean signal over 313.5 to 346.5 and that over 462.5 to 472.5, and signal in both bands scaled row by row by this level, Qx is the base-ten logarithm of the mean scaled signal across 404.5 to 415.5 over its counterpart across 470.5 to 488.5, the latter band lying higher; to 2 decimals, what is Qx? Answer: -0.01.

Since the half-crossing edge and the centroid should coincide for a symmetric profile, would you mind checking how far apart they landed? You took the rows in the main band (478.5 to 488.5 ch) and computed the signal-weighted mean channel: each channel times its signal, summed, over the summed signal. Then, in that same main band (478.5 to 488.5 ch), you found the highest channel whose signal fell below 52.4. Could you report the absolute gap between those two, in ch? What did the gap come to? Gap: 4.5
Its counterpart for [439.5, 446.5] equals 3.0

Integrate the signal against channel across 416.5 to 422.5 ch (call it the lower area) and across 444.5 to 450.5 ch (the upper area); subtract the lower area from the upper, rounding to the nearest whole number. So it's -14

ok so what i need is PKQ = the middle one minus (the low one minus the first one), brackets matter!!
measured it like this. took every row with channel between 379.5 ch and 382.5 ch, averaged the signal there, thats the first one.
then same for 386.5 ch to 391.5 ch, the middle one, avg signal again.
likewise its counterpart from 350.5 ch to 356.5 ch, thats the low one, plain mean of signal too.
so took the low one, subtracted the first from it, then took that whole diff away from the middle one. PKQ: 56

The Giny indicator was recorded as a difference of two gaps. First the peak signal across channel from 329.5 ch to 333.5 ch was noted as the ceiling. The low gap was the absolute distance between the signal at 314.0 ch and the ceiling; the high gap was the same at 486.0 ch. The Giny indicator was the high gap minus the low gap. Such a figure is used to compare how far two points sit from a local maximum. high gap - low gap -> 1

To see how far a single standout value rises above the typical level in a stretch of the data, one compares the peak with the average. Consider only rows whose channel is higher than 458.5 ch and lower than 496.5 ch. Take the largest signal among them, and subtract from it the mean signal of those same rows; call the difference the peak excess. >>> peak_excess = 7.2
